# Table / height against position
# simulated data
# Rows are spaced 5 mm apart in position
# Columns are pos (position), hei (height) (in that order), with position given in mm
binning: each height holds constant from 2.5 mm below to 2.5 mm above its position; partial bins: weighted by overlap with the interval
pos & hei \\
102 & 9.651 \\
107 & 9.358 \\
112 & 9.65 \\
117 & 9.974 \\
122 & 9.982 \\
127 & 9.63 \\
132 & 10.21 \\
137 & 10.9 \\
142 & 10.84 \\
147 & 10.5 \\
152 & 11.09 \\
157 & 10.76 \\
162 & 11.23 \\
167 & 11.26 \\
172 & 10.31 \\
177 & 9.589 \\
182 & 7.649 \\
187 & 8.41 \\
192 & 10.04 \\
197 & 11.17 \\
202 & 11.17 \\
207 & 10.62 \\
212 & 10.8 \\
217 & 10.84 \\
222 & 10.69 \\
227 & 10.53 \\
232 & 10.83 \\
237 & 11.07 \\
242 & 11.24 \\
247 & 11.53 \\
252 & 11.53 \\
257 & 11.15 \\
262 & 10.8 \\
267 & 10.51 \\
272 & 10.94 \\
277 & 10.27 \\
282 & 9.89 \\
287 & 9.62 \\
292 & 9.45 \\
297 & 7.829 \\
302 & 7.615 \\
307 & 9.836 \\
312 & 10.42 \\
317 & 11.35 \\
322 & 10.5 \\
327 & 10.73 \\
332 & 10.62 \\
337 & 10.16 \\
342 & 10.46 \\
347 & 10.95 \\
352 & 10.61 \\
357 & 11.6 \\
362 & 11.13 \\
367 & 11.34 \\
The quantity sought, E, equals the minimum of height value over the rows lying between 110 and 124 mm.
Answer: 9.65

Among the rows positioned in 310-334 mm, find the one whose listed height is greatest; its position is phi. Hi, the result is 317 mm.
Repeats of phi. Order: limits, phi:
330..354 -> 347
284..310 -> 307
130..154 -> 152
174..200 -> 197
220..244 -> 242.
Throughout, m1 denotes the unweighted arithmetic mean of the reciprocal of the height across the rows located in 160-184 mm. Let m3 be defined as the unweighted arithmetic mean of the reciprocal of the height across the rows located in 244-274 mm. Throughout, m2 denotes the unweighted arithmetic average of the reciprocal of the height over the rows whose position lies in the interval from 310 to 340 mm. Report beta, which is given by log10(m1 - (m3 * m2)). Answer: -1.029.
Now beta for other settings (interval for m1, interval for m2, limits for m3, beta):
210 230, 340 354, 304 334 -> -1.073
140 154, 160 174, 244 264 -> -1.074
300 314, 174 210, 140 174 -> -1.000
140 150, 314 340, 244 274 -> -1.069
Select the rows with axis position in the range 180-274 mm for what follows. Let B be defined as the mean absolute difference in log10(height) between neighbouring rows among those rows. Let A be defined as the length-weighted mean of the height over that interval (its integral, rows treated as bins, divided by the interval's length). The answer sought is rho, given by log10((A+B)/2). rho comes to 0.726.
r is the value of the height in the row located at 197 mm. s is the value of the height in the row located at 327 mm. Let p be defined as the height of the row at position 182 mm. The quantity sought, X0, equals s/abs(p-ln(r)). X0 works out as 2.05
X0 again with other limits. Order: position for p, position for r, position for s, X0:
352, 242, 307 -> 1.20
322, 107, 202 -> 1.35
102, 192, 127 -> 1.31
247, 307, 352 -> 1.15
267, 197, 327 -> 1.33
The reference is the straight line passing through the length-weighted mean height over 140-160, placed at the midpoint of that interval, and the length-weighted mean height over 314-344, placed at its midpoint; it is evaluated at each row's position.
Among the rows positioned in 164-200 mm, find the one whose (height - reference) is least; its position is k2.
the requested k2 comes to 182 mm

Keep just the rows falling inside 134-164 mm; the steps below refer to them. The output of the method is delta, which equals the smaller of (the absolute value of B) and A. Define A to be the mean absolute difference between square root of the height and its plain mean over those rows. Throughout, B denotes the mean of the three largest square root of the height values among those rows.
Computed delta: 0.028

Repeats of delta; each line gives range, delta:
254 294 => 0.081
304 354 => 0.044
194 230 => 0.030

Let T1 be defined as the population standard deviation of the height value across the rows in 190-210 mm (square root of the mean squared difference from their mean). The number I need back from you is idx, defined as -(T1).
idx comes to -0.47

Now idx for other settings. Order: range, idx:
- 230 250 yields -0.25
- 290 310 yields -0.97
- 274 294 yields -0.31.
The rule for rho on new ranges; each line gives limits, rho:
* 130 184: 0.718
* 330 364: 0.733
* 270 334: 0.697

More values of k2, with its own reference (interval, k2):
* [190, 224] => 192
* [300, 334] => 302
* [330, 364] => 337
